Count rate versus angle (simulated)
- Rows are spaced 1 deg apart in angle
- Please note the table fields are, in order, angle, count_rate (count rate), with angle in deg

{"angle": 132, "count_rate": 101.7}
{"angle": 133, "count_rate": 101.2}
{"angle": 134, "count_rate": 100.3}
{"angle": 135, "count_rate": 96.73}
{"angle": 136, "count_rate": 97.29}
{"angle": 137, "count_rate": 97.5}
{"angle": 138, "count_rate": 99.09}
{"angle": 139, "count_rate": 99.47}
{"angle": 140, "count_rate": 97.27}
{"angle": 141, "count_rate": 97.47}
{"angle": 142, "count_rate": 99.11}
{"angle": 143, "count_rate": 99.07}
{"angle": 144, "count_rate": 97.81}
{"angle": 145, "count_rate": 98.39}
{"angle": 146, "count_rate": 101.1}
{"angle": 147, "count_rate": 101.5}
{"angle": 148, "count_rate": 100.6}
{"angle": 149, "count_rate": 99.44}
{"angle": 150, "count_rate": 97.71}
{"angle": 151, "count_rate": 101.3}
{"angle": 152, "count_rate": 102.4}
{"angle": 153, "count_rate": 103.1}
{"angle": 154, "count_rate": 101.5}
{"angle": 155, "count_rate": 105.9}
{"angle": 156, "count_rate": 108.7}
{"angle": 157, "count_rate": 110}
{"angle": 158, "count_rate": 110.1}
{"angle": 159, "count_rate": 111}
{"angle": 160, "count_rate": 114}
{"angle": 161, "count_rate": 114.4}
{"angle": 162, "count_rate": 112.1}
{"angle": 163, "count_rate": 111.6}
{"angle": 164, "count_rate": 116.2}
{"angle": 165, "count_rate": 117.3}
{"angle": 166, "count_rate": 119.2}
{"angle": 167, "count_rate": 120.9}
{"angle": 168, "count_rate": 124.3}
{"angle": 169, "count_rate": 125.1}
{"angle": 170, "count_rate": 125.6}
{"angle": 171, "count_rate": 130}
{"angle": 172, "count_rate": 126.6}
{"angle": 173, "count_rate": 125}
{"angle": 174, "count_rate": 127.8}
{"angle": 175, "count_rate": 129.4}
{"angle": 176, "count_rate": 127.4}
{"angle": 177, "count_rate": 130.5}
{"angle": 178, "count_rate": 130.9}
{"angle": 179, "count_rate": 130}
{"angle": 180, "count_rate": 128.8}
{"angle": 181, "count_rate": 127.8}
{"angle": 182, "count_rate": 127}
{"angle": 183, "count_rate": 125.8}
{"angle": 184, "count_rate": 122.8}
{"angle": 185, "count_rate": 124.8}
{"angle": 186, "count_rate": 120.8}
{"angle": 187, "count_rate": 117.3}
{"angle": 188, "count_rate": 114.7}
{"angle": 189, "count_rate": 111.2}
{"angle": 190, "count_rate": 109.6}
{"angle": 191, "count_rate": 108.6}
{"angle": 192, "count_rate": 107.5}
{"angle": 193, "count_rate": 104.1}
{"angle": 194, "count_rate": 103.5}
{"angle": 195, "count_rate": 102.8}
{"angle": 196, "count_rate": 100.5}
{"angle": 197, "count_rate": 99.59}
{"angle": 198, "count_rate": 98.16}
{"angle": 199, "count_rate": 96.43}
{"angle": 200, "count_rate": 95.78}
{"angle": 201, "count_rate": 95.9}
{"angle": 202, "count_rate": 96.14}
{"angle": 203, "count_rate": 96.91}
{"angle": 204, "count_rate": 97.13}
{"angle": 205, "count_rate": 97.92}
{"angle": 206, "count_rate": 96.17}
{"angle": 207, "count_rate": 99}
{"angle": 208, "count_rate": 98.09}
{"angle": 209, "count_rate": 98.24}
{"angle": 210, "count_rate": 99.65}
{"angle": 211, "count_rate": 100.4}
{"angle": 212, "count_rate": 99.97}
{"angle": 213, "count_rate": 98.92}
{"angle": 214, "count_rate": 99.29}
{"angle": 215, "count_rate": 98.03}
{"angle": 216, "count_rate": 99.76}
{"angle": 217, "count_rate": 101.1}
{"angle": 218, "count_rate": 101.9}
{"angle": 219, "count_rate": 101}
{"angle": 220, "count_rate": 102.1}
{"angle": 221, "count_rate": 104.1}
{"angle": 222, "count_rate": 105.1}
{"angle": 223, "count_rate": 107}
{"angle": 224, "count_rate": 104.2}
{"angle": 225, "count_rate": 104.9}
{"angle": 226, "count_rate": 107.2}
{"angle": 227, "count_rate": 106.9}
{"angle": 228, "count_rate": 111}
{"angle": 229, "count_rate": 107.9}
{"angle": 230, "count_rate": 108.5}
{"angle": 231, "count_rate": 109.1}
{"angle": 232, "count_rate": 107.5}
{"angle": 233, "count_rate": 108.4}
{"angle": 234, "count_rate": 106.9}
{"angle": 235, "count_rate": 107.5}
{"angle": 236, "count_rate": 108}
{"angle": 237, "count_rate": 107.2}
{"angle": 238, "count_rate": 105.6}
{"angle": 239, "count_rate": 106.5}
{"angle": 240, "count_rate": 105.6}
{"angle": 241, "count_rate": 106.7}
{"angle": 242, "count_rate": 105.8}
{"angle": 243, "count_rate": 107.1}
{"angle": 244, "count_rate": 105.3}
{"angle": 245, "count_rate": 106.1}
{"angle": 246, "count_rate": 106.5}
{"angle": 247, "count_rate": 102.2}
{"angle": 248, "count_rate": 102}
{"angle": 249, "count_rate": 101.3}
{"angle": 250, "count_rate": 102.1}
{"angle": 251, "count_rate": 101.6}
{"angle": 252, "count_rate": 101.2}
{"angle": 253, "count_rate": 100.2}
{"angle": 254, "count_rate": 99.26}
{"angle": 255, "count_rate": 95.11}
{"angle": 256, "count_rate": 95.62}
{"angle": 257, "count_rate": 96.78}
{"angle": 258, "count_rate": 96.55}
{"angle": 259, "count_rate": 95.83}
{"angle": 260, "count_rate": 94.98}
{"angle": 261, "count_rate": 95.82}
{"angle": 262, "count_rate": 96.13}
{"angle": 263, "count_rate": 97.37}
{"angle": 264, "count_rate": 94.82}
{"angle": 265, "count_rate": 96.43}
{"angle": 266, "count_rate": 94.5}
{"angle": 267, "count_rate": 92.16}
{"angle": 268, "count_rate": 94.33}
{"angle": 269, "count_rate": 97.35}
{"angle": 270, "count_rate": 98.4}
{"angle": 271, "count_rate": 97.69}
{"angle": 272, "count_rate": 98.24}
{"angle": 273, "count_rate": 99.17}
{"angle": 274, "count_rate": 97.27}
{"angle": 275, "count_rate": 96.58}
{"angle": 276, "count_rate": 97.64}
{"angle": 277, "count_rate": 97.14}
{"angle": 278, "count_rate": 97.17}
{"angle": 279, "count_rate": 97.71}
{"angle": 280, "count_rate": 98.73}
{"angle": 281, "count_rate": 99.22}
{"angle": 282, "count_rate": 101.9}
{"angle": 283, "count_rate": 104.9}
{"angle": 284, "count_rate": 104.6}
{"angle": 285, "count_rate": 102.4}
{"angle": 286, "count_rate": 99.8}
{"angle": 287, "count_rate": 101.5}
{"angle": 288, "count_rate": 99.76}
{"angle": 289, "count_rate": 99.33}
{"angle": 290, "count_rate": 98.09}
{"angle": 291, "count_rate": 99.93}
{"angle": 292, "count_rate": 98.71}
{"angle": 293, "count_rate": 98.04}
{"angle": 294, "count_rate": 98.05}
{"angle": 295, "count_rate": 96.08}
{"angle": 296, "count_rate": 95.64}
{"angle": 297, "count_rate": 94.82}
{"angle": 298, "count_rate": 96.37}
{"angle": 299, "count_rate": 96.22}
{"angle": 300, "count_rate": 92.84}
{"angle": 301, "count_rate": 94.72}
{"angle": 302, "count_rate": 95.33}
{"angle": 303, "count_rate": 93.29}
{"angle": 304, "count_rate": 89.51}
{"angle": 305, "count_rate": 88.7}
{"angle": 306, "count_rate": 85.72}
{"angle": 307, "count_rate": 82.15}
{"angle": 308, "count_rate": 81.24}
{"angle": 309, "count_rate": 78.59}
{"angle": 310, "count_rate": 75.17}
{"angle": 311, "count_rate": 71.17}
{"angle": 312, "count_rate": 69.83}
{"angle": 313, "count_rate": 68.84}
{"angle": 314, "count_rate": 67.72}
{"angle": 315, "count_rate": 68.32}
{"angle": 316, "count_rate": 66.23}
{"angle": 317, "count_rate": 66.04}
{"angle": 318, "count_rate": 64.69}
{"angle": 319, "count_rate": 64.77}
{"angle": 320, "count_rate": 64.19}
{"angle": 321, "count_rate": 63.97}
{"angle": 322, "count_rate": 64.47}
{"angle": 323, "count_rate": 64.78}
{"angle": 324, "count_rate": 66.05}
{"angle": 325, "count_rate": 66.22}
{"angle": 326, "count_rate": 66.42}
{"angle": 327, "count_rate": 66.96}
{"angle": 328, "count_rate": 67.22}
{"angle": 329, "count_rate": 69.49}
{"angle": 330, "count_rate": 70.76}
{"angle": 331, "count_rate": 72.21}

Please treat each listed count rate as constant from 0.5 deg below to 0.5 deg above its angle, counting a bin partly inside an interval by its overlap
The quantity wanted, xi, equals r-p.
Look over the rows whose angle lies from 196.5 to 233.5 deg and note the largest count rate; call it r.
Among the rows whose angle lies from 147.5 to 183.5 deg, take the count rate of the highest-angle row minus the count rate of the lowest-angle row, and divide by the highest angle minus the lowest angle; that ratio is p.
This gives 110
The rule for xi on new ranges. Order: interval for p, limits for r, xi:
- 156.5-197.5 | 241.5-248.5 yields 107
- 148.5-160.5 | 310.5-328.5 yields 70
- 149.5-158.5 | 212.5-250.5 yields 109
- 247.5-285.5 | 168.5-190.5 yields 131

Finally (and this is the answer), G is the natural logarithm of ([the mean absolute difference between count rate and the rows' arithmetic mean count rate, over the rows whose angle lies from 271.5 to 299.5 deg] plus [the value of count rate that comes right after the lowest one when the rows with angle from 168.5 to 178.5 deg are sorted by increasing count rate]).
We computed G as 4.84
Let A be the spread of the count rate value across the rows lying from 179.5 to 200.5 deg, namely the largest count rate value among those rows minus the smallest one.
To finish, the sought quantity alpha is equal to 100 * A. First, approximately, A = 33.0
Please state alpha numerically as 3302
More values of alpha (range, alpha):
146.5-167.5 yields 2319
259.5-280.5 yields 701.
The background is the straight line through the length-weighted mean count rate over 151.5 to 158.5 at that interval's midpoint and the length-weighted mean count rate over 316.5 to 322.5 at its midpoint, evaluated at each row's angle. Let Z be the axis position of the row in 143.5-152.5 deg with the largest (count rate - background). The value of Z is 152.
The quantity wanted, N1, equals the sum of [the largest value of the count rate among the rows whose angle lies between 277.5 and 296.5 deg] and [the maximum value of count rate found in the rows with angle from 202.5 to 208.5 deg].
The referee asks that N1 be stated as 204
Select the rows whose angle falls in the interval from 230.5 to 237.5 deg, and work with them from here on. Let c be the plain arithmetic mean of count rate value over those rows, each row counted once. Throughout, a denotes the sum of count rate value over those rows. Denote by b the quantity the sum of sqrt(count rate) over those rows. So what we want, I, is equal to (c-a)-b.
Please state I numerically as -719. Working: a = 755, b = 72.7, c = 108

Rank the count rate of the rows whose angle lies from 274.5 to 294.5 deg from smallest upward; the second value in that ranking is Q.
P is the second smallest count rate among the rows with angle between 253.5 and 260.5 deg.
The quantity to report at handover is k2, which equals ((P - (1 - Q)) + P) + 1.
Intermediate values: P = 95.11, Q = 97.14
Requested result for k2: 287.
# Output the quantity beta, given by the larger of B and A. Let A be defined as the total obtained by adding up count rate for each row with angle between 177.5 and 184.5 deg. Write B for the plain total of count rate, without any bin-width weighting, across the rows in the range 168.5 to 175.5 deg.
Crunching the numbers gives 893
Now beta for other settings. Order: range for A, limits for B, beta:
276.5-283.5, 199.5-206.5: 697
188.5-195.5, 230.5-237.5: 755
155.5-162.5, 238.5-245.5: 780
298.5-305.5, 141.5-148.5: 698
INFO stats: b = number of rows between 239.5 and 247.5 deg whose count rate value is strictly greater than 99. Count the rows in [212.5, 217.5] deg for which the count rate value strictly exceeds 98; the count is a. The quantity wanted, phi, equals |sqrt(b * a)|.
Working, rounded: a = 5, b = 8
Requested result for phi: 6.3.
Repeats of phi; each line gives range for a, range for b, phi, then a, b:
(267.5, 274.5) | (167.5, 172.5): 3.9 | 3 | 5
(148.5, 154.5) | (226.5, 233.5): 5.9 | 5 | 7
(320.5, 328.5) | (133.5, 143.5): 0.0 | 0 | 5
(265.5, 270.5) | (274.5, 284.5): 2.0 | 1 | 4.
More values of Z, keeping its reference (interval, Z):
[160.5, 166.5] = 166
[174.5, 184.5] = 178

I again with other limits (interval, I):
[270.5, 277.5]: -655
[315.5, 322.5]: -446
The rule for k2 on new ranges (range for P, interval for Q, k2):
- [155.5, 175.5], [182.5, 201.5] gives 316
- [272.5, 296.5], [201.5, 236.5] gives 288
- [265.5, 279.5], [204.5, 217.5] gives 287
